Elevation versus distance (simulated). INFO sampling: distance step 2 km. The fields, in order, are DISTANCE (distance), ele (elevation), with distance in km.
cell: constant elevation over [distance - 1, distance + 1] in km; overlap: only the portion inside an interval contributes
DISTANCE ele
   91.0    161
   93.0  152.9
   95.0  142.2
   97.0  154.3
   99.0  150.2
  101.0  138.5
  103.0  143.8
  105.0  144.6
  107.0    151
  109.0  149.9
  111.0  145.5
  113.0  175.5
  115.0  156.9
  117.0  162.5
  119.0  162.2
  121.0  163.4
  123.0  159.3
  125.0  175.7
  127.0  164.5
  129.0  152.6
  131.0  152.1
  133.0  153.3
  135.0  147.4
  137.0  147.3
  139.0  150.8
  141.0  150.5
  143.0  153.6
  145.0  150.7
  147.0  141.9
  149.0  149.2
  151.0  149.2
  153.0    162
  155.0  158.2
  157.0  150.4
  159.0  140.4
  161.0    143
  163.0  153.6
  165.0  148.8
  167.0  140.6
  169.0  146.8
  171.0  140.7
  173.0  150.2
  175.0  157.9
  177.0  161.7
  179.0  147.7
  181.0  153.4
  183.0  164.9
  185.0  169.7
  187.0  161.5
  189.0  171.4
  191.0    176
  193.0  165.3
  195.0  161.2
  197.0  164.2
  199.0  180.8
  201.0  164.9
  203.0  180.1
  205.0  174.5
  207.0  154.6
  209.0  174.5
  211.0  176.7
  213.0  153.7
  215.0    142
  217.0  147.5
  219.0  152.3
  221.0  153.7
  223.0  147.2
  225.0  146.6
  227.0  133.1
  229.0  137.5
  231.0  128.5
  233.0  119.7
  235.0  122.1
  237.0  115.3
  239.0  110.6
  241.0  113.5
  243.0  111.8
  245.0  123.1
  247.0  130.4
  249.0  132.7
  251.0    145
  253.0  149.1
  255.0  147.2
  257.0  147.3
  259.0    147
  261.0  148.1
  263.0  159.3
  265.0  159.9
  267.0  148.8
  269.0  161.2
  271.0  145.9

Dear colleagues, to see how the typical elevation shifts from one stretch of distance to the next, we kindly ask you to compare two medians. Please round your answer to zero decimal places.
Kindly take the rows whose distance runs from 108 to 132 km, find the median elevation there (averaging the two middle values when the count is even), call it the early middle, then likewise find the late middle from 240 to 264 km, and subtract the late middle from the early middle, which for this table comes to 15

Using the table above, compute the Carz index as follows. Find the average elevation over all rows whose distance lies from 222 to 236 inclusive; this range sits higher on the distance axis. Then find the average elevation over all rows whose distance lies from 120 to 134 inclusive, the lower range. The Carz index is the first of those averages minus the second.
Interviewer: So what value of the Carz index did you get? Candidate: -27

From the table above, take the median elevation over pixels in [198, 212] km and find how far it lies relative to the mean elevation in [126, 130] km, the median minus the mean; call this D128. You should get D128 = 16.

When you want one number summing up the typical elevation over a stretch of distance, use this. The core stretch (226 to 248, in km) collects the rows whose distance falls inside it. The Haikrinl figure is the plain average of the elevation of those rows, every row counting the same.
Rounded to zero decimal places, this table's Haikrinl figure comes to 122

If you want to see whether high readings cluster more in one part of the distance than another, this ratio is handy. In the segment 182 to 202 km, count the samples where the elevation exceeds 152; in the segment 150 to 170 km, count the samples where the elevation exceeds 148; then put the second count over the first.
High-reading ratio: 0.6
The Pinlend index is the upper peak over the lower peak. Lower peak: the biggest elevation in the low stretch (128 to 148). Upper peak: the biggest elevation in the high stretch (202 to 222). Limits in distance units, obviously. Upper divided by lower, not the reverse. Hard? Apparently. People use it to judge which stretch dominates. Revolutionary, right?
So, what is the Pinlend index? 1.17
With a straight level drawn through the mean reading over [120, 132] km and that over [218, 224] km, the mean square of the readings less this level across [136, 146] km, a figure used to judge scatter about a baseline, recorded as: 87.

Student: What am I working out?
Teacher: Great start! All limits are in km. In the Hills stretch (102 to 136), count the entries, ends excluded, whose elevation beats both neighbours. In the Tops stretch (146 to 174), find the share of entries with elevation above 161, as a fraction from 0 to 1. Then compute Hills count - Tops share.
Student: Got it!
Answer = 5.9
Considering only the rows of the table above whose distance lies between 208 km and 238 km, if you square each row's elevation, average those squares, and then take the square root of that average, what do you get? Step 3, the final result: 144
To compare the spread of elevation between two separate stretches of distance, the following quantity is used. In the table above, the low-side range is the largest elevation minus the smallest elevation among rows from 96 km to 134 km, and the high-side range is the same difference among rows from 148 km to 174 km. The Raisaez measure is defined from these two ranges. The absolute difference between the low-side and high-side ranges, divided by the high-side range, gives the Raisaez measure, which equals 0.72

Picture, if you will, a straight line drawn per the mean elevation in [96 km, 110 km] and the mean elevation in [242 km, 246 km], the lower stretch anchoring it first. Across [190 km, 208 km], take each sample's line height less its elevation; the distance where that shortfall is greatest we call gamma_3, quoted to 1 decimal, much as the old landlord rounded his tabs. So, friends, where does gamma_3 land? 207.0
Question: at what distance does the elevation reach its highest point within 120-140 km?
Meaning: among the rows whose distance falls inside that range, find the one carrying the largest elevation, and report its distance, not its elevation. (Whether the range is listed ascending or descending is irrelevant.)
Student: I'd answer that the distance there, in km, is 125.0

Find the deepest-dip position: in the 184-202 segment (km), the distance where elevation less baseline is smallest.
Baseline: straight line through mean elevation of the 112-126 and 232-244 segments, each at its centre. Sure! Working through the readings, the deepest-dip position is 187.0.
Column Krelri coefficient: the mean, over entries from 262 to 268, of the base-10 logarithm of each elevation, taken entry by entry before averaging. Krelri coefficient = 2.19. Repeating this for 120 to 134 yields 2.20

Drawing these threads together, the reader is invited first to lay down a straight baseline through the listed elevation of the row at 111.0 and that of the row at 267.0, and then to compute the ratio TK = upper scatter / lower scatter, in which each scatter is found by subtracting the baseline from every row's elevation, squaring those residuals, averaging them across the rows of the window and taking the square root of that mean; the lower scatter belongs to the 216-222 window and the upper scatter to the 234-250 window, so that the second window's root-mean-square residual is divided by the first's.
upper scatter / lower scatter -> 6.9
